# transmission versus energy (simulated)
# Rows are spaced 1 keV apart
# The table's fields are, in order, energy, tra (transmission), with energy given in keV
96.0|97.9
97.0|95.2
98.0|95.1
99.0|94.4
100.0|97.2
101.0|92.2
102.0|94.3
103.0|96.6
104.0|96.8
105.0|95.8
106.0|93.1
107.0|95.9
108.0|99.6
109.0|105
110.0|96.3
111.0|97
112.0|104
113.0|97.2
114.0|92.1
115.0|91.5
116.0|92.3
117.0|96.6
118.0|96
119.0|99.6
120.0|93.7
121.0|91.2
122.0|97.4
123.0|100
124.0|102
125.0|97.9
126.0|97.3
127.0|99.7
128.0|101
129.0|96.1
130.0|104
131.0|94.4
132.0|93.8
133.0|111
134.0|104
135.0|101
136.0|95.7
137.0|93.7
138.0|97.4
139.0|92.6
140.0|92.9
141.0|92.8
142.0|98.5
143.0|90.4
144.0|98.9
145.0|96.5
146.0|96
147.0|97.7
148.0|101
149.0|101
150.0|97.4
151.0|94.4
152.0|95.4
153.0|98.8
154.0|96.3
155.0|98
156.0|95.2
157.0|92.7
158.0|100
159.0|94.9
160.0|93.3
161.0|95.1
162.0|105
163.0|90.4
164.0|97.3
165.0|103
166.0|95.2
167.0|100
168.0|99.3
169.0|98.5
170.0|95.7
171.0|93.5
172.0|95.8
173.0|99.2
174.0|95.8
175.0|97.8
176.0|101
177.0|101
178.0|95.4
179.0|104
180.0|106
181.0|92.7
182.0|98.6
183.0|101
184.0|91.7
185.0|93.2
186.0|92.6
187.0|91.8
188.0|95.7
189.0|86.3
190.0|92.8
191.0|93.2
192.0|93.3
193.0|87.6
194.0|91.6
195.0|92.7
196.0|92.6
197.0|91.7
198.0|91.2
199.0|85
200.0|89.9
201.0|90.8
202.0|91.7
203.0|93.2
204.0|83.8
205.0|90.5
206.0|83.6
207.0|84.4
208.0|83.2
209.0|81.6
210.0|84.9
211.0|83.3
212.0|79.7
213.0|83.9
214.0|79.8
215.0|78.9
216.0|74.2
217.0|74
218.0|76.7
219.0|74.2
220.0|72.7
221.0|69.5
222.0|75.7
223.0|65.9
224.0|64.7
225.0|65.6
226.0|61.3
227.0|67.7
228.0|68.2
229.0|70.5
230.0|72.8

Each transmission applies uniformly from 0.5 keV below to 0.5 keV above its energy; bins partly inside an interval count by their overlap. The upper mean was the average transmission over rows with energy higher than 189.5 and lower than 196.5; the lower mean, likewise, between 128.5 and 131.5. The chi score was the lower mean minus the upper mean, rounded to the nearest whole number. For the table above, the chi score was 6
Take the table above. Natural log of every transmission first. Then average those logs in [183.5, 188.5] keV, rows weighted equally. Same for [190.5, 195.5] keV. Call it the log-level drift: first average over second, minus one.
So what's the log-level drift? 0.003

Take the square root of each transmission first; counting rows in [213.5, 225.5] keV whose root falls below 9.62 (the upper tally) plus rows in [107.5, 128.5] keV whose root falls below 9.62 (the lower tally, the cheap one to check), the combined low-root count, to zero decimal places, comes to 16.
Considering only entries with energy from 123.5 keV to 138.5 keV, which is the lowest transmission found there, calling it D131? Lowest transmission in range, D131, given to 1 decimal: 93.7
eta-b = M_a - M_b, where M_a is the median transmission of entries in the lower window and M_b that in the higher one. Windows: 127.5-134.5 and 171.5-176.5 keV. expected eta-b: 3.2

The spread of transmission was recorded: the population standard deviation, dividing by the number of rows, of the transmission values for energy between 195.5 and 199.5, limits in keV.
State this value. 3.0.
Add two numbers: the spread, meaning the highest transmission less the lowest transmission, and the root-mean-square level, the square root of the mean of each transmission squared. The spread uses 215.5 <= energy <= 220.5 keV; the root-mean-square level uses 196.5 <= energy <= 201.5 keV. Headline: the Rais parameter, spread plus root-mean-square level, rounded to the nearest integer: 94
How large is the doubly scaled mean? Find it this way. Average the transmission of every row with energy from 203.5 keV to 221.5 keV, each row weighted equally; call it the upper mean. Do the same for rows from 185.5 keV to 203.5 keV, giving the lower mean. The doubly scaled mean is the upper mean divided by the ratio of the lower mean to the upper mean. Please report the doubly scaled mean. 70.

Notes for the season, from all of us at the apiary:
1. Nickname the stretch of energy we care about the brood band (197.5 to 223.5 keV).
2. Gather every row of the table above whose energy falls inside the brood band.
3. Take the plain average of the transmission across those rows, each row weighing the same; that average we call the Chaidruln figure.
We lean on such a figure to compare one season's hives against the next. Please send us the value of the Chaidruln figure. 81.6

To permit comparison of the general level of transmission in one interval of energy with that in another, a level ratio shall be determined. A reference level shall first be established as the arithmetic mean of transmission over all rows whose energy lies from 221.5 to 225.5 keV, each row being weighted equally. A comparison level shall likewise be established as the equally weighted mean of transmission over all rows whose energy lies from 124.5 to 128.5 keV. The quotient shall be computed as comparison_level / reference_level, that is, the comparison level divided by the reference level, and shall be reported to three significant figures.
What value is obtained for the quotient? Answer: 1.46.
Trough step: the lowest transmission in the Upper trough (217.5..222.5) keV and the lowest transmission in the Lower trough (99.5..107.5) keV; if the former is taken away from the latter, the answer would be 23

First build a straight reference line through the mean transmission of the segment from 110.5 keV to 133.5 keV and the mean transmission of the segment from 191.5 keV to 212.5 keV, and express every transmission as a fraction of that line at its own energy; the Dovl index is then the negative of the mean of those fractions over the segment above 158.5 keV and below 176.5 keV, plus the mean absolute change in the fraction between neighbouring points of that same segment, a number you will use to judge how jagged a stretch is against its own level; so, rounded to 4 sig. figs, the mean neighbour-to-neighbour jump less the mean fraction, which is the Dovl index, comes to -1.009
